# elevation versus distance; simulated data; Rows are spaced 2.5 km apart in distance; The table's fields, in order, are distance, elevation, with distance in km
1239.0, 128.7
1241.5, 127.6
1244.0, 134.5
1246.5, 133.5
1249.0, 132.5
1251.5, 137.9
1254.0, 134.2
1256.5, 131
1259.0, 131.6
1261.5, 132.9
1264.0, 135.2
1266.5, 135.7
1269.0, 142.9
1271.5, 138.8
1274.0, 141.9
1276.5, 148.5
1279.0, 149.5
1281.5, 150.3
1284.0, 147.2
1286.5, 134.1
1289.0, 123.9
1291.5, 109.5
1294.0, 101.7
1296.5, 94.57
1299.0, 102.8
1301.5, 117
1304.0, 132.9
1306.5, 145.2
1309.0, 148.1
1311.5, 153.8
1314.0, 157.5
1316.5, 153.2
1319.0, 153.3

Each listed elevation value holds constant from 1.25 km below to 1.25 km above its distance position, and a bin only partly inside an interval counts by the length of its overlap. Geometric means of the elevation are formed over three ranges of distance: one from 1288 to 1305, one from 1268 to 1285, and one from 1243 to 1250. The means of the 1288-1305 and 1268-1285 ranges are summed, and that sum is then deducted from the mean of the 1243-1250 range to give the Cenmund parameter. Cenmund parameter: -123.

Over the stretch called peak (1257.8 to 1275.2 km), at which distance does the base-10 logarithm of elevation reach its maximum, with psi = 1269.0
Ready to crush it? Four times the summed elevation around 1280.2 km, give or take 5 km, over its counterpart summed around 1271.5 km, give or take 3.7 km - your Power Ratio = 5.6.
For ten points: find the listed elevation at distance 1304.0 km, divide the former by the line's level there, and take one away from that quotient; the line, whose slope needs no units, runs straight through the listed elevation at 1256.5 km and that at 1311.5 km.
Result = -0.12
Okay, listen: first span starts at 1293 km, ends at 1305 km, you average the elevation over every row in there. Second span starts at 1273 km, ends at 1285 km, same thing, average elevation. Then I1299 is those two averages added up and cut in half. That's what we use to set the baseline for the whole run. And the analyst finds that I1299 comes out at 129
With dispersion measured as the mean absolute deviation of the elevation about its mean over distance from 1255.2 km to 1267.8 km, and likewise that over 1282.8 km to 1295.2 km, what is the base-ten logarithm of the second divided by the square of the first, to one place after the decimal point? 0.7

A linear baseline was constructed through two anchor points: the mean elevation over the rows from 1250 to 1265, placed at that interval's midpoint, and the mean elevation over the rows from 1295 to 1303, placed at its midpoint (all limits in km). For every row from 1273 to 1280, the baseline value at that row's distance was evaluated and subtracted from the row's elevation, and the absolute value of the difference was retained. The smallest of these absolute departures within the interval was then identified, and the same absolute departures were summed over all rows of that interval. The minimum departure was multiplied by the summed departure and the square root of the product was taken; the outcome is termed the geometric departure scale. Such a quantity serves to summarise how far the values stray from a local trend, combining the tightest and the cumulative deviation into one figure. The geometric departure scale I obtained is 39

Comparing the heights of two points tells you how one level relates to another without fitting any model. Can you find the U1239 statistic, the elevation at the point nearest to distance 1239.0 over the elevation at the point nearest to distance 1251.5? 0.93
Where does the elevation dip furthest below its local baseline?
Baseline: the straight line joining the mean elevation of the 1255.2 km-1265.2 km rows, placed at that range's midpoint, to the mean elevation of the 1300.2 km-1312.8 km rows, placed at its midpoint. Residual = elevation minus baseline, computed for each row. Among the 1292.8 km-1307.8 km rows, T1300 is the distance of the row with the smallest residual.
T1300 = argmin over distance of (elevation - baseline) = 1296.5 km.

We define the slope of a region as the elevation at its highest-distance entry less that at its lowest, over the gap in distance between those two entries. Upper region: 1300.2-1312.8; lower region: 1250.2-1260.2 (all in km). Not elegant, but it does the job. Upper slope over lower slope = -4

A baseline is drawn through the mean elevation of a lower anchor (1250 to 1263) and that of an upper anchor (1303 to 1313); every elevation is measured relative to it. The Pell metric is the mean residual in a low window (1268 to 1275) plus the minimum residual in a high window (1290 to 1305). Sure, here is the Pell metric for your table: -44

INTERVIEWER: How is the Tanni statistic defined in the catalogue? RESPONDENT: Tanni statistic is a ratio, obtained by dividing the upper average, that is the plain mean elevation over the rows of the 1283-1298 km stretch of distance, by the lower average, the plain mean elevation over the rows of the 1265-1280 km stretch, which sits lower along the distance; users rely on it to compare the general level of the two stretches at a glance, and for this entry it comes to 0.83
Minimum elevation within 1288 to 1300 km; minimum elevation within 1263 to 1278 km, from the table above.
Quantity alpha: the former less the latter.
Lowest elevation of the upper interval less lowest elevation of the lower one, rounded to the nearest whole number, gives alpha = -41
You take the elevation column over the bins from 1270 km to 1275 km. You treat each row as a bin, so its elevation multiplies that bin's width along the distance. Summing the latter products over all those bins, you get 702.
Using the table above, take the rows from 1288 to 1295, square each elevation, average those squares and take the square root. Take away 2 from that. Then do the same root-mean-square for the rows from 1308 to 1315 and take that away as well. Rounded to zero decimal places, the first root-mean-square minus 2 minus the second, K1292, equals -43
